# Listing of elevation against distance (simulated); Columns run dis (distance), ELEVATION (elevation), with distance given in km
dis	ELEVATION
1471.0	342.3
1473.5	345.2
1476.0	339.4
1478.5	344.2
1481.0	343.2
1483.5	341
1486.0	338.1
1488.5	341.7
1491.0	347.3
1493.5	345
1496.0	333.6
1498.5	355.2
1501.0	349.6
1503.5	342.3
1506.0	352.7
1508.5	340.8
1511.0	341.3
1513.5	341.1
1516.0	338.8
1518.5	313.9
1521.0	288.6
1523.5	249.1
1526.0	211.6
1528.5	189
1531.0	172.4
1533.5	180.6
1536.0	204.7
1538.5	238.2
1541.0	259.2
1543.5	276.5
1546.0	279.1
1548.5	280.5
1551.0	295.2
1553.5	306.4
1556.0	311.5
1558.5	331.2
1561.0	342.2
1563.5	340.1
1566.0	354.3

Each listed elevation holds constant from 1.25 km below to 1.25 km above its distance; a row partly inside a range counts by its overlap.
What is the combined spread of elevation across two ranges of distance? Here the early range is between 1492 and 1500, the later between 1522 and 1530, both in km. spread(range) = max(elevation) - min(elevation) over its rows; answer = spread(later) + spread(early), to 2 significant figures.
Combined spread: 82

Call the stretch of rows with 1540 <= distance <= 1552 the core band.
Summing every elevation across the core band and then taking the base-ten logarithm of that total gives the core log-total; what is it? 3.1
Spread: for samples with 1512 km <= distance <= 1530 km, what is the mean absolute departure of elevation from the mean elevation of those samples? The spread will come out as 51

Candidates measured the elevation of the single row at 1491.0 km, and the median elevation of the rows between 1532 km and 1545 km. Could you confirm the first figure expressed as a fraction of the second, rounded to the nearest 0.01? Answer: 1.46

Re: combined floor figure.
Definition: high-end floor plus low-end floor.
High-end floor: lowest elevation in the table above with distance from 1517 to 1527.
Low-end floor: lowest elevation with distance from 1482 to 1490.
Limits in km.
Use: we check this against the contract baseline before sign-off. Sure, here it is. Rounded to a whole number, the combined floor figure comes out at 550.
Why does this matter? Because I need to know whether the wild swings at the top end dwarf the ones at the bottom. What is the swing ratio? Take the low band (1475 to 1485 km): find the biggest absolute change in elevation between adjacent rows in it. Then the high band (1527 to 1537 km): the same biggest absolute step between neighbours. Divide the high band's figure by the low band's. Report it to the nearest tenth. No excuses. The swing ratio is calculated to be 5.0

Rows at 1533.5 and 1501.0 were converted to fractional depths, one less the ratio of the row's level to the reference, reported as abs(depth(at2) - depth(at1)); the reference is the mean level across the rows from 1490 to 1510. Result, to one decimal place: 0.5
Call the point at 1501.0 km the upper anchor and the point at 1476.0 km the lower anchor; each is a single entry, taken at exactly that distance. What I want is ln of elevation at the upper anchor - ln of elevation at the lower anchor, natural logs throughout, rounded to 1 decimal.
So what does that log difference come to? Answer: 0.0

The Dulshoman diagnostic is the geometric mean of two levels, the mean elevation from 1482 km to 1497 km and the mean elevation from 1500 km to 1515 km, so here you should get 343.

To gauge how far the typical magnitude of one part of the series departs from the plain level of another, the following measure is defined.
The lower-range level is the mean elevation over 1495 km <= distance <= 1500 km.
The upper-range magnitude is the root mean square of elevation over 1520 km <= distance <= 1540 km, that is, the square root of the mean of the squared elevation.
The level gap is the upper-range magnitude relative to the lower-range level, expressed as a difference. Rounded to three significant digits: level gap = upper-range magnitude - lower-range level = -125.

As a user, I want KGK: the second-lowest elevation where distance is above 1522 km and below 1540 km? 180.6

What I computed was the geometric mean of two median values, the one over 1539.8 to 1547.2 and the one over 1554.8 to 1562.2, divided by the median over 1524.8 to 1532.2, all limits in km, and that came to 1.60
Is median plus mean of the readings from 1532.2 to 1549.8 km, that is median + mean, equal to 505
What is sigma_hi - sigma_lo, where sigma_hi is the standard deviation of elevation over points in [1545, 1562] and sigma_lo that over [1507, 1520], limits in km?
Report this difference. 12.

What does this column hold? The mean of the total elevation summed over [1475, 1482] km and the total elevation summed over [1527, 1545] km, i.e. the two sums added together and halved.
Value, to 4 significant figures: 1274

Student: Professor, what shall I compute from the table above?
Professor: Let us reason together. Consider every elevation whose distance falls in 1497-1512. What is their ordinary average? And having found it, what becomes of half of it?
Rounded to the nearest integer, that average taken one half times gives 173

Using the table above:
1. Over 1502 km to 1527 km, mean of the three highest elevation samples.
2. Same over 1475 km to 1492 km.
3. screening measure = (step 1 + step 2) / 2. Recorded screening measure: 345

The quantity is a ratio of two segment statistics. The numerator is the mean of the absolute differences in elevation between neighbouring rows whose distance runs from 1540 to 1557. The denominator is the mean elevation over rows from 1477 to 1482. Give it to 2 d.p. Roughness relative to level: 0.03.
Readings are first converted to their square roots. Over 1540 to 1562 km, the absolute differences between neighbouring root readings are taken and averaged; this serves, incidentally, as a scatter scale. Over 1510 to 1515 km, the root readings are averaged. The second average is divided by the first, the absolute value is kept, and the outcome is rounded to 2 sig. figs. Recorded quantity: 62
